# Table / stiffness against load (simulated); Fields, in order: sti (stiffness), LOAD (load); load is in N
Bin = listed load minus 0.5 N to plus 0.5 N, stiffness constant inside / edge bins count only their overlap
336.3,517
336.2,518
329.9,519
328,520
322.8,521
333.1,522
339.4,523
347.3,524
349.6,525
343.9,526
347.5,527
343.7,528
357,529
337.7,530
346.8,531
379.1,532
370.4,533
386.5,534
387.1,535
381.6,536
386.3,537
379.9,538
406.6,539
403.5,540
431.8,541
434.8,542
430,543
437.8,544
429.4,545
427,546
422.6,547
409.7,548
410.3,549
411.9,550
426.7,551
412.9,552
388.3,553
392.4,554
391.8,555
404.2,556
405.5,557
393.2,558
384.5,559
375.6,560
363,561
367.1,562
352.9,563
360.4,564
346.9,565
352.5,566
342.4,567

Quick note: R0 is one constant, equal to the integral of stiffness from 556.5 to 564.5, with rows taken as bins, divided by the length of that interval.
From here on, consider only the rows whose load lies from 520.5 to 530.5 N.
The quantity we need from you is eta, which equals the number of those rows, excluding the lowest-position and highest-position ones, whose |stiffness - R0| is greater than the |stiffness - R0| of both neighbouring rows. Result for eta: 2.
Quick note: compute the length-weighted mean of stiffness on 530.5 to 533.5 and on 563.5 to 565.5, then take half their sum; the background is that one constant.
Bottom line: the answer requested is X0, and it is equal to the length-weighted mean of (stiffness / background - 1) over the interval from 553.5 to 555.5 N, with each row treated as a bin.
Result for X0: 0.09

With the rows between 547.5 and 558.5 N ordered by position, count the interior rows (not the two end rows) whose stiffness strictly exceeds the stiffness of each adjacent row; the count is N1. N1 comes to 3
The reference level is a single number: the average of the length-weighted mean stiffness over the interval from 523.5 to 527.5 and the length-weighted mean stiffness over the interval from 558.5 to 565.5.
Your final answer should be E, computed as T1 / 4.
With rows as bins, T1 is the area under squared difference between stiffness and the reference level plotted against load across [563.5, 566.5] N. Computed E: 27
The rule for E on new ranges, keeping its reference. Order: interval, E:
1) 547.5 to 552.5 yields 4341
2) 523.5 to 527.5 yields 79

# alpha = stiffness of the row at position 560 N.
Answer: 375.6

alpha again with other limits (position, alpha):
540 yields 403.5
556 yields 404.2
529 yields 357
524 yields 347.3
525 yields 349.6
